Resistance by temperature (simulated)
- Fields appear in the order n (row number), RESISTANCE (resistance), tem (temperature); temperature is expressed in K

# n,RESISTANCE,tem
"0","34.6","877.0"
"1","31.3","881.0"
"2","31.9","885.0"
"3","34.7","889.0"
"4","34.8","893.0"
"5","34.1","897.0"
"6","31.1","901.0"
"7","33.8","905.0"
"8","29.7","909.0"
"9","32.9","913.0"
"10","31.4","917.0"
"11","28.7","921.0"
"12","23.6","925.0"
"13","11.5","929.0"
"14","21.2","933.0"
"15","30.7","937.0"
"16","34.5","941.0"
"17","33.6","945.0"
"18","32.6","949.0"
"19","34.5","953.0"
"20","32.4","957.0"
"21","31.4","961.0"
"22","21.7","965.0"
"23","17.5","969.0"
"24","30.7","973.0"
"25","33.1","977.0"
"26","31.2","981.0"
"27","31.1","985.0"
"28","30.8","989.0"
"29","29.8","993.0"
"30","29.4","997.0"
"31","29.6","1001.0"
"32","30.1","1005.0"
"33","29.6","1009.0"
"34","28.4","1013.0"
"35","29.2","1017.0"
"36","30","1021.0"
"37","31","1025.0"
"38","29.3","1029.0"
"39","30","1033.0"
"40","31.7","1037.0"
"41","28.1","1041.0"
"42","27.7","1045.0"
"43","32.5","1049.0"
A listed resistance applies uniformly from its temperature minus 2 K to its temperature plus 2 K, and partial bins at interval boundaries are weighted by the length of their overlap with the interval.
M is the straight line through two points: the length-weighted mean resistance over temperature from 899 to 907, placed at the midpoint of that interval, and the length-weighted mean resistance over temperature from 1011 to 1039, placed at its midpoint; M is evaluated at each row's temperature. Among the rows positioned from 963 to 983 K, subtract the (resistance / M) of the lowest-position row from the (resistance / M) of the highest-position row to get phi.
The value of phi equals 0.32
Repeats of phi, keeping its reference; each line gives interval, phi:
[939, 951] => -0.05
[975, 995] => -0.10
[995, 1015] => -0.02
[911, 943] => 0.07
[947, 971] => -0.47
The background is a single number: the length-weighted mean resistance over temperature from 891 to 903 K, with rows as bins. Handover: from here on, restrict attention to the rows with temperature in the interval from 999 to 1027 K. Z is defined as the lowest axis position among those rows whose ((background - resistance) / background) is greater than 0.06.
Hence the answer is 1001.0 K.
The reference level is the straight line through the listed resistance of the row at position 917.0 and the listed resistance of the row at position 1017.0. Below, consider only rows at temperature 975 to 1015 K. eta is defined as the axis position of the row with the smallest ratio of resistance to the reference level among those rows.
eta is 1013.0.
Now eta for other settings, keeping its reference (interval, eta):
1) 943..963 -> 961.0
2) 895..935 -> 929.0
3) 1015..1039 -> 1017.0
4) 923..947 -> 929.0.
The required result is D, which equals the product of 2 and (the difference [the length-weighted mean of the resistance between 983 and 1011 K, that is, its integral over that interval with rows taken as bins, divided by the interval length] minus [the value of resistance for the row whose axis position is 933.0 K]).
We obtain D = 18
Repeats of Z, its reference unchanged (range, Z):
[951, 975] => 965.0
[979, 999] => 981.0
